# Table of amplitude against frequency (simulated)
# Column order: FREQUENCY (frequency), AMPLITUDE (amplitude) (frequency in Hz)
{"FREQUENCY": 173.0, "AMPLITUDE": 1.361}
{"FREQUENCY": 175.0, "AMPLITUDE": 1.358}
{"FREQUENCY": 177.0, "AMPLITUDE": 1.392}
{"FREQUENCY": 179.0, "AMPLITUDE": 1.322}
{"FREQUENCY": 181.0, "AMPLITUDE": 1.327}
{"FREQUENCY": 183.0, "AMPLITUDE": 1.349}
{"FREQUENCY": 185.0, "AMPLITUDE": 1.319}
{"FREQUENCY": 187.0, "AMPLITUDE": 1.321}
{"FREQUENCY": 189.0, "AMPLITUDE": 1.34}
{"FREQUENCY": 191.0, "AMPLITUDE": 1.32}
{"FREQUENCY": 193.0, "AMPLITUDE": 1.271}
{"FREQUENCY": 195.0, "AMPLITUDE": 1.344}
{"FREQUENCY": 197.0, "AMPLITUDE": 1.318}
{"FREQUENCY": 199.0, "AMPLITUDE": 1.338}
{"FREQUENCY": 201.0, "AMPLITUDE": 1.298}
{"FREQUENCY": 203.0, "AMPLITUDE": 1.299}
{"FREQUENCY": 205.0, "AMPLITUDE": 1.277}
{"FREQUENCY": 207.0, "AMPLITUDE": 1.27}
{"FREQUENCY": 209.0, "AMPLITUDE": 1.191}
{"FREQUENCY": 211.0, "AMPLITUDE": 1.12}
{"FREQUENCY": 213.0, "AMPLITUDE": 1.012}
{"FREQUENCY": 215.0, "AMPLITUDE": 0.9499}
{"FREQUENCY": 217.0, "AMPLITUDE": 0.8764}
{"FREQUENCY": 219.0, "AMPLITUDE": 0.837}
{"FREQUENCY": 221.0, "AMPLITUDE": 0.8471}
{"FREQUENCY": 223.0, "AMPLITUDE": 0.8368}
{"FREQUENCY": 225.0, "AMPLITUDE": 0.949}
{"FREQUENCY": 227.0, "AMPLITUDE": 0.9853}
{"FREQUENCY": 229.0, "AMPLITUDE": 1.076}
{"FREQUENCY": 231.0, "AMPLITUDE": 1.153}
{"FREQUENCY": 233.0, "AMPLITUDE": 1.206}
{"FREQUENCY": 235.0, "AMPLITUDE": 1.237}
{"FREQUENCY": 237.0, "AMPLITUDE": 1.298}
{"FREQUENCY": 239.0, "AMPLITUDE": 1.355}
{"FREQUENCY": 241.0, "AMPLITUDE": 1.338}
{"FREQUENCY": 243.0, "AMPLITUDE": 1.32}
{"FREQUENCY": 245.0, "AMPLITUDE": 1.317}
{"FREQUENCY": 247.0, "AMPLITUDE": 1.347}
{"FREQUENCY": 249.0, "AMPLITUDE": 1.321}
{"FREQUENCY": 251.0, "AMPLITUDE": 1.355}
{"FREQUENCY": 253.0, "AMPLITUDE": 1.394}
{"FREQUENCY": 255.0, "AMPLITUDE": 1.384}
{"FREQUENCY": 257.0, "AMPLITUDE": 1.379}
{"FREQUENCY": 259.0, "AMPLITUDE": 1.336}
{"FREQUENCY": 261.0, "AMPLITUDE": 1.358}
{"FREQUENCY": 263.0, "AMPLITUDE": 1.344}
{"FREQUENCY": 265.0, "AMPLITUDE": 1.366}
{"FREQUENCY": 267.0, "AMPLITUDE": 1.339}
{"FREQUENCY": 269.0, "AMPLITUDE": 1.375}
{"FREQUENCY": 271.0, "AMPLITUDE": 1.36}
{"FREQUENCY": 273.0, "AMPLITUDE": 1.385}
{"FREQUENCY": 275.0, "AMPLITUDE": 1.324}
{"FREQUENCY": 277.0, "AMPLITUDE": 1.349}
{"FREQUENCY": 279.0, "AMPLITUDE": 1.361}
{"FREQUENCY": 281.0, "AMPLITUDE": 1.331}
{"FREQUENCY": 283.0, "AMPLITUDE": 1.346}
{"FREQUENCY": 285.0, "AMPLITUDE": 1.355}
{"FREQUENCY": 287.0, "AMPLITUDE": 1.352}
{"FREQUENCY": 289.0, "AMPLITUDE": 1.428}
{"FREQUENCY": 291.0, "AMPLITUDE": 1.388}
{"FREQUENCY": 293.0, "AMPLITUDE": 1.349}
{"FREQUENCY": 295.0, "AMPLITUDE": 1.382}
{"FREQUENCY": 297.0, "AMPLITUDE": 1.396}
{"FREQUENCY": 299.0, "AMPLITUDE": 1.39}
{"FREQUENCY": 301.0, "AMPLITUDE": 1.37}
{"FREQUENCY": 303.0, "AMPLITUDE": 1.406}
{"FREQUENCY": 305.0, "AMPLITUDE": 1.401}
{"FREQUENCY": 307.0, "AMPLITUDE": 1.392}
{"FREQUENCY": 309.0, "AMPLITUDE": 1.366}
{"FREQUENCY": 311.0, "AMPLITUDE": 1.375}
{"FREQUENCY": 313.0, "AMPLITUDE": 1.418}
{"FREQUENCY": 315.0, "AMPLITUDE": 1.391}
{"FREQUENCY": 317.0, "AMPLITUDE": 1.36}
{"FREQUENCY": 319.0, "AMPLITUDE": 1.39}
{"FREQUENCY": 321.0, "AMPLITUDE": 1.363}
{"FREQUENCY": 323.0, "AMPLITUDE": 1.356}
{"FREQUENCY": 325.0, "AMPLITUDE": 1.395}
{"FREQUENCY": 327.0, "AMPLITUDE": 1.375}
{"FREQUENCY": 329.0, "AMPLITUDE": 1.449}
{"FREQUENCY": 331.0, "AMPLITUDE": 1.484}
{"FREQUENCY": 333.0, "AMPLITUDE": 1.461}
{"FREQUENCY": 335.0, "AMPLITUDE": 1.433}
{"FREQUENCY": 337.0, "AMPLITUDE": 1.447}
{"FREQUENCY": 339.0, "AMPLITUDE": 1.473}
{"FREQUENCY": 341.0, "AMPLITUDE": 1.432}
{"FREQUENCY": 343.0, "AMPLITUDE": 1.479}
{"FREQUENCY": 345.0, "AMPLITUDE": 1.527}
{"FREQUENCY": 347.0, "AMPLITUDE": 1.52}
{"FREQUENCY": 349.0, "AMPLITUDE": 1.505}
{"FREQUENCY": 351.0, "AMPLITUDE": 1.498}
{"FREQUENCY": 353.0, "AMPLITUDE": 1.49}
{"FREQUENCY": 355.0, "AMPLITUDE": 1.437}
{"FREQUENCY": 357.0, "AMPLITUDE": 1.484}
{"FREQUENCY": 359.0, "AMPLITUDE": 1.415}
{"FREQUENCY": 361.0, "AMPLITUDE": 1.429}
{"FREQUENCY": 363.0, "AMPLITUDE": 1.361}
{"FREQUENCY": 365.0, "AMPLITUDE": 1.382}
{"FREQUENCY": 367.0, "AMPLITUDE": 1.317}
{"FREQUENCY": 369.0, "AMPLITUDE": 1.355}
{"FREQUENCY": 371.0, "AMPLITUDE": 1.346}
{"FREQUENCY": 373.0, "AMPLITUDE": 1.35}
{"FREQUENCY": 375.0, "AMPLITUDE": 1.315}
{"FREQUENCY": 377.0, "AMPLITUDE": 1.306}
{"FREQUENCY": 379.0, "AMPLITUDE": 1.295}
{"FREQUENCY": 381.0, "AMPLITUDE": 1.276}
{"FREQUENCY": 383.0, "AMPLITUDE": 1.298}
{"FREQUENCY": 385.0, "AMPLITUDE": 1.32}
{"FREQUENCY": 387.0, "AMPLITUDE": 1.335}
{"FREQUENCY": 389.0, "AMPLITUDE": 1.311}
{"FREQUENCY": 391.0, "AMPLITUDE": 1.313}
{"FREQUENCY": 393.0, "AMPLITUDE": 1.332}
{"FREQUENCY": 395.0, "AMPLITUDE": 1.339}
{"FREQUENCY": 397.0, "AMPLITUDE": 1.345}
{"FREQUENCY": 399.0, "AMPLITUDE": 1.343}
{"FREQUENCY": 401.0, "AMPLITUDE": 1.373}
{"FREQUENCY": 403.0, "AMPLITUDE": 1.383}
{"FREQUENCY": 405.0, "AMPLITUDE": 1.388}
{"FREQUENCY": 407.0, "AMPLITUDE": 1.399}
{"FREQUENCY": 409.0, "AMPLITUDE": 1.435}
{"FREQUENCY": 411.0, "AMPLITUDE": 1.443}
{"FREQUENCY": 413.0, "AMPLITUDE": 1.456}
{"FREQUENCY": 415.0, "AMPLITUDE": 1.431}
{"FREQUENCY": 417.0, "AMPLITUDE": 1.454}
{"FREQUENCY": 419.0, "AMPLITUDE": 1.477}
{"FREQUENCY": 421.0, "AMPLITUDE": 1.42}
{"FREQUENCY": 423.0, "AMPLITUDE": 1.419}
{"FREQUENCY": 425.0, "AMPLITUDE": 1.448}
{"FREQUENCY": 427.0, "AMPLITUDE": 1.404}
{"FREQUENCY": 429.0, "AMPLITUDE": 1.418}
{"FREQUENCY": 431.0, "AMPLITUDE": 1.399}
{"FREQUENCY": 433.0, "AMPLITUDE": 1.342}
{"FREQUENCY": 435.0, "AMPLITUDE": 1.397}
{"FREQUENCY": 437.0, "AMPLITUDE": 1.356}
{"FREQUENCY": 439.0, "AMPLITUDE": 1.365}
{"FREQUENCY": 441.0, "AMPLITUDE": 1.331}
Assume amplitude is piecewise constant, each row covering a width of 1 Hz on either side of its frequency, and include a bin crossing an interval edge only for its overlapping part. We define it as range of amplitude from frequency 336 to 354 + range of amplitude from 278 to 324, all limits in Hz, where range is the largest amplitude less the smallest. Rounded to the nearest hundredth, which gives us 0.19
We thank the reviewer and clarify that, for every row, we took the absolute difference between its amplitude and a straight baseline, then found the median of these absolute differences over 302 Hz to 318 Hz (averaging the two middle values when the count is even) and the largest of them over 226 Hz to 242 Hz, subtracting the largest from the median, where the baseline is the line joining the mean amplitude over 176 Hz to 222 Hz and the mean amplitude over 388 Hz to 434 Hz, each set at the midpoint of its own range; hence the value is -0.17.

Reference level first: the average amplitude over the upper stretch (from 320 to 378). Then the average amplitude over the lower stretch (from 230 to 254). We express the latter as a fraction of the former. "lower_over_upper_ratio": 0.92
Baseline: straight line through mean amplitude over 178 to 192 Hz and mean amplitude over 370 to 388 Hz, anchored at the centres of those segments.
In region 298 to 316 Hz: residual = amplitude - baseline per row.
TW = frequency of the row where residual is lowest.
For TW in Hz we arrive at 309.0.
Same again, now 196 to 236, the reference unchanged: 219.0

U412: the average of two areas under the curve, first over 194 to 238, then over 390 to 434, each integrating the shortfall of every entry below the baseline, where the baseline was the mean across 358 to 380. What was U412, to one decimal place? 4.0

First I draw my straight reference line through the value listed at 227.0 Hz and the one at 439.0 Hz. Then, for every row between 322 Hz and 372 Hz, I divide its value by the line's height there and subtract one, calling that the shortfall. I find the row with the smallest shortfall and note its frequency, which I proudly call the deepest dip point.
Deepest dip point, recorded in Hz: 367.0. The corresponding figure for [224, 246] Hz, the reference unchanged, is 225.0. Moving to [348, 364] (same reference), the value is 363.0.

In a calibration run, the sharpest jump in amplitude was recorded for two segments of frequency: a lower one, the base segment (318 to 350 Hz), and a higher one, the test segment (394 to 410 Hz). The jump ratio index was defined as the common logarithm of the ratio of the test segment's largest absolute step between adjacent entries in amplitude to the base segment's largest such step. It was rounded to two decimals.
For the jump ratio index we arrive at -0.31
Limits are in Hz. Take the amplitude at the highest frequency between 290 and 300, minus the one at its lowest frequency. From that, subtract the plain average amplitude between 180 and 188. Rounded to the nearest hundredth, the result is -1.33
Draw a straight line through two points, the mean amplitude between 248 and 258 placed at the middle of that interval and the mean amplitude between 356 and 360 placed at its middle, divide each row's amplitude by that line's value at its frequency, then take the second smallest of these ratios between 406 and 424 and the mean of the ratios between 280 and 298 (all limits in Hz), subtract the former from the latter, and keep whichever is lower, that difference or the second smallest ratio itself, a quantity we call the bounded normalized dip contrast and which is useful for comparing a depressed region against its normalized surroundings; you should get 0.036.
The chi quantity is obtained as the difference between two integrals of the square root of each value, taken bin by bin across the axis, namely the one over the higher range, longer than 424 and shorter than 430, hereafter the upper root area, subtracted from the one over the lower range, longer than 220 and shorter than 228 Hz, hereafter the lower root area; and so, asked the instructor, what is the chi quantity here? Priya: 0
